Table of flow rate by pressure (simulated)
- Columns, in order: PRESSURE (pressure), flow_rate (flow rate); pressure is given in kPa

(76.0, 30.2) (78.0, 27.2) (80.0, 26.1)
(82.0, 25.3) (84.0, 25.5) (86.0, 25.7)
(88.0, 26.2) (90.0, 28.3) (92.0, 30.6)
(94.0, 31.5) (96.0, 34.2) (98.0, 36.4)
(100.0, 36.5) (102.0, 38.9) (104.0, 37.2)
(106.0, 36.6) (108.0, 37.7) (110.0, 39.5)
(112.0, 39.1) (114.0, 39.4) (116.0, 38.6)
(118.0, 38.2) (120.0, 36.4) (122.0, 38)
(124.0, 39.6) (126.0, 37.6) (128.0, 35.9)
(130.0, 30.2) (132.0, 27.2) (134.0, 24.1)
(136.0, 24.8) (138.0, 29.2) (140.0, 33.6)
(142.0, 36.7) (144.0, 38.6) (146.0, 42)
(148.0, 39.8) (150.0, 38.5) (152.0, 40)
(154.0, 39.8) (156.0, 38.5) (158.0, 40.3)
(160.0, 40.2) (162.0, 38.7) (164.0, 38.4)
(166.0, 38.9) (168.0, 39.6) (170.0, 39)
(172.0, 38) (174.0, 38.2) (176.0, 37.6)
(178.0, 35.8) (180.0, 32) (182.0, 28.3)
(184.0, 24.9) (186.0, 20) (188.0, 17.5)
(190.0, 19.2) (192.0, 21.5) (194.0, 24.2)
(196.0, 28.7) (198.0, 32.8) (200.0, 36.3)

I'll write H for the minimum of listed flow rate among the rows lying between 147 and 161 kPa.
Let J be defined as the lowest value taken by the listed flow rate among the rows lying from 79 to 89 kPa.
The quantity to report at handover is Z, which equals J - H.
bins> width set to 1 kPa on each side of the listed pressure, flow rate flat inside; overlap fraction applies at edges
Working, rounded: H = 38.5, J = 25.3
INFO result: -13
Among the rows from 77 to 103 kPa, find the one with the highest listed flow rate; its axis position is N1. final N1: 102.0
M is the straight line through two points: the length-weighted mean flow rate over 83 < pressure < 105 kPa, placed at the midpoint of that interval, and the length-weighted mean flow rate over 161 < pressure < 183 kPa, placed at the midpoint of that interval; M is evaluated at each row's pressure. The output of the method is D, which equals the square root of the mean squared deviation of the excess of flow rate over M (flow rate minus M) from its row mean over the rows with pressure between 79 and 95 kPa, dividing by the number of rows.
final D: 2.0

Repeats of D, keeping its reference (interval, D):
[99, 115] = 1.0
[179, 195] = 4.8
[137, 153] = 3.6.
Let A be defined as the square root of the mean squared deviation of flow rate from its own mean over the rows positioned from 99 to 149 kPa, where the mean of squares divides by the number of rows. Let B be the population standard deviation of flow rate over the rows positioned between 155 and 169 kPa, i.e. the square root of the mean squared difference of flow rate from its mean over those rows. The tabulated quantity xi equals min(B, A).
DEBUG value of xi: 0.7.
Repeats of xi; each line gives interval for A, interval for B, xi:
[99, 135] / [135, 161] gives 4.3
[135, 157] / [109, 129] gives 1.2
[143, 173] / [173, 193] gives 1.0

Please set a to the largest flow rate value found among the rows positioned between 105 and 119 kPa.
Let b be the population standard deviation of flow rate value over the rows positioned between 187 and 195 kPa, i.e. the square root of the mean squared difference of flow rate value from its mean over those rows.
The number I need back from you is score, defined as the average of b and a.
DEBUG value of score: 21.0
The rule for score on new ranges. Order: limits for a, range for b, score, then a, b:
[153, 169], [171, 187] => 23.4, 40.3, 6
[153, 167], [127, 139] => 22.1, 40.3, 4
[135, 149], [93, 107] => 22.1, 42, 2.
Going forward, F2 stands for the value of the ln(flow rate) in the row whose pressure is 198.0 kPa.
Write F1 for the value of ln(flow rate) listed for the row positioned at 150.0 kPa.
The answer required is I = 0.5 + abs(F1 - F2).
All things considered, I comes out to 0.66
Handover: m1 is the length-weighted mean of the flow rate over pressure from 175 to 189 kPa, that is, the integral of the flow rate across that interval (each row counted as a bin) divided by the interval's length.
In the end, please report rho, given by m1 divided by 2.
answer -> 14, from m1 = 28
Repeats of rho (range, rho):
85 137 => 17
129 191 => 17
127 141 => 15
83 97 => 14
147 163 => 20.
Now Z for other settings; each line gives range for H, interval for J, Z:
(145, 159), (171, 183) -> -10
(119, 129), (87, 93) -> -10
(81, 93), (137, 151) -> 4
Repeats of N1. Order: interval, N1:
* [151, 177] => 158.0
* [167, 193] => 168.0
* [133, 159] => 146.0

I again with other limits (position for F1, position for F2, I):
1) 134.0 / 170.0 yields 0.98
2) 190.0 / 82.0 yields 0.78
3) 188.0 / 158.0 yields 1.33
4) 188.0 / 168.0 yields 1.32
